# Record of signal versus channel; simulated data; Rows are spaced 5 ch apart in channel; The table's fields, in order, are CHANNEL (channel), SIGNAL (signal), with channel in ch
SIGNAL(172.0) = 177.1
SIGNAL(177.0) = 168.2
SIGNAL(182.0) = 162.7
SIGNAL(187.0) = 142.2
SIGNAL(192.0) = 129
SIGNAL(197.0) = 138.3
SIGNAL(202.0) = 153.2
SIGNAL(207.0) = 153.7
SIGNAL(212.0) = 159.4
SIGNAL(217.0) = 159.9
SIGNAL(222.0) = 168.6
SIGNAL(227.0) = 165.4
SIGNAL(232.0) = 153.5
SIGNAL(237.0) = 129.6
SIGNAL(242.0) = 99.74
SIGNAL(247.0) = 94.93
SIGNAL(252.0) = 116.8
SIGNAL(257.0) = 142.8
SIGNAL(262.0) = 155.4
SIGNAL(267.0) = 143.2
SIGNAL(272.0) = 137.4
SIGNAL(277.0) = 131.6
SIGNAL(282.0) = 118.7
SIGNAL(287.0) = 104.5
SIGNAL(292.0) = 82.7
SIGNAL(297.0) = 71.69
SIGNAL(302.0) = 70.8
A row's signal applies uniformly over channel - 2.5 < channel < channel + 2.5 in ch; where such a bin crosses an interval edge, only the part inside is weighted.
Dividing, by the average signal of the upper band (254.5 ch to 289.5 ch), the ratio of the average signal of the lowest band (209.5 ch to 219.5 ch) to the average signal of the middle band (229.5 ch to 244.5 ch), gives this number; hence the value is 0.0094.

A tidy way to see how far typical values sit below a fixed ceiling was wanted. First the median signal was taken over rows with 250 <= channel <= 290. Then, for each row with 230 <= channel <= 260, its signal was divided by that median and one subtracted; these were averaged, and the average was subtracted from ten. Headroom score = 10.1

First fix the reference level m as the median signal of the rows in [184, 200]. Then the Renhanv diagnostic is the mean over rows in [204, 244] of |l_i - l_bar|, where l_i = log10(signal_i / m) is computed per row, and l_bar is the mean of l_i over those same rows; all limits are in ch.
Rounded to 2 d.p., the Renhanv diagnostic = 0.06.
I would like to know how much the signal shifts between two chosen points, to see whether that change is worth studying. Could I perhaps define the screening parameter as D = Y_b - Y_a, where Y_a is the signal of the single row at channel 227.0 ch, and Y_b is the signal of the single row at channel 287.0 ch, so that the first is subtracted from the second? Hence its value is -61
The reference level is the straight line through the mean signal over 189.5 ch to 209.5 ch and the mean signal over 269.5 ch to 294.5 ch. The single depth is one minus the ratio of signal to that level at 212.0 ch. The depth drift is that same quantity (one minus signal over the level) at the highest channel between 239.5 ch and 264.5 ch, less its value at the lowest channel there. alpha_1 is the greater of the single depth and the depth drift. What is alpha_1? -0.14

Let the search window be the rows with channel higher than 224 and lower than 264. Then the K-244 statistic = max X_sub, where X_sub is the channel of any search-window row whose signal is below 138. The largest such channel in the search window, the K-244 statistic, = 252.0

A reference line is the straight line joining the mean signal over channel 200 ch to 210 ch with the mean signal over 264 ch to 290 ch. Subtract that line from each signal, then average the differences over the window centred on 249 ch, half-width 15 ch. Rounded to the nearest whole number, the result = -14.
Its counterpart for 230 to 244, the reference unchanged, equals -14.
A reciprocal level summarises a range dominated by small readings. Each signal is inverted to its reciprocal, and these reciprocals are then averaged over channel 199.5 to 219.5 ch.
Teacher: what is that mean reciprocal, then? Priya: 0.0064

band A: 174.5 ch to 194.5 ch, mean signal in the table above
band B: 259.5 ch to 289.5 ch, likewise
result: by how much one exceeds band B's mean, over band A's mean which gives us -0.87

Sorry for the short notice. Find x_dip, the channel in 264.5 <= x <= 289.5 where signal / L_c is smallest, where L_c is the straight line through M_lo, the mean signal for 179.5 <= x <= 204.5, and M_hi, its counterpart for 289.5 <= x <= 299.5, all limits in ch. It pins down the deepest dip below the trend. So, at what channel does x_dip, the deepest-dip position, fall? 287.0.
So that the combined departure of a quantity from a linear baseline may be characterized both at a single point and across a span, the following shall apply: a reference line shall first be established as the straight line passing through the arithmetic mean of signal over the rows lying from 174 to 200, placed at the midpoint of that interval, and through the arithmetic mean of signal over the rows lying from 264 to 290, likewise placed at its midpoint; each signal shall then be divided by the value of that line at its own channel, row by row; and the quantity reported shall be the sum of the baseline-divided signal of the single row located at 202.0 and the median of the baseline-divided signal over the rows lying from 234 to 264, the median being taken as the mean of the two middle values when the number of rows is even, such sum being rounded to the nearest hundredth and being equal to 1.97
